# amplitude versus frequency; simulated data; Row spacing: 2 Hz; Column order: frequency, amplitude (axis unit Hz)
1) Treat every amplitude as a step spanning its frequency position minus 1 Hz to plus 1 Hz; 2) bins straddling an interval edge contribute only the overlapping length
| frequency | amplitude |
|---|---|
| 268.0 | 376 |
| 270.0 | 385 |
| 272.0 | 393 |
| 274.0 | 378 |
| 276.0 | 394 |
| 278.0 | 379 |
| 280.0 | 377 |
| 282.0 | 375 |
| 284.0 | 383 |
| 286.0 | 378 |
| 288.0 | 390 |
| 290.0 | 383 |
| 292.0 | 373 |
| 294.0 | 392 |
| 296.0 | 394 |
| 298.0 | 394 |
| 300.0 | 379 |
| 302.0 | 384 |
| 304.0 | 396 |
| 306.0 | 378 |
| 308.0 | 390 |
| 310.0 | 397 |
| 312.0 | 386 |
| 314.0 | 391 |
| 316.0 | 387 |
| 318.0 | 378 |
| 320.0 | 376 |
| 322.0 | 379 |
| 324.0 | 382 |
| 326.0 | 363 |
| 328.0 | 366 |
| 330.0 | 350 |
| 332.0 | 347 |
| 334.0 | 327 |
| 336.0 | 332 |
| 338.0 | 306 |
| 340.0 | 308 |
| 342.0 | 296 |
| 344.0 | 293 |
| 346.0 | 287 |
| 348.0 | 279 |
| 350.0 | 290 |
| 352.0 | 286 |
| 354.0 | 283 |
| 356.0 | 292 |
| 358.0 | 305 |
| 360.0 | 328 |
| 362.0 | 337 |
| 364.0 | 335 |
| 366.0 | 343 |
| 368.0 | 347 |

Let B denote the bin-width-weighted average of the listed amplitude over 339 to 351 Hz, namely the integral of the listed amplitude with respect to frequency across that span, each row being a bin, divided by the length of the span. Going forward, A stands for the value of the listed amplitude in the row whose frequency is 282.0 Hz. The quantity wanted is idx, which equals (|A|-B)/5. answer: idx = 17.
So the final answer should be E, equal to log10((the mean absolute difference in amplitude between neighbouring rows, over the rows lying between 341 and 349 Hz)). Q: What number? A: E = 0.75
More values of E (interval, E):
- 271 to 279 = 1.19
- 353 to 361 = 1.18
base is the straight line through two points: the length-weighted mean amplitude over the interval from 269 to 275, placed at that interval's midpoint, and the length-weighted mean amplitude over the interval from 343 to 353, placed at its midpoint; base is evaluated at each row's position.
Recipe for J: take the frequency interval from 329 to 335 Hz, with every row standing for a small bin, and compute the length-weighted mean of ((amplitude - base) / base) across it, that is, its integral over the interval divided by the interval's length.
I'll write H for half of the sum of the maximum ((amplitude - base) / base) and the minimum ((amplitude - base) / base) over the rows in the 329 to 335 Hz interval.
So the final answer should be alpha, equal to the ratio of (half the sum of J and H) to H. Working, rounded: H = 0.100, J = 0.11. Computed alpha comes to 1.05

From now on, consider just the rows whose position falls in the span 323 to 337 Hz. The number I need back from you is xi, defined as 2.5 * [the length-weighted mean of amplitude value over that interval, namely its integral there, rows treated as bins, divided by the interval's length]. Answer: 881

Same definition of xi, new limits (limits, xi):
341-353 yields 721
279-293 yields 950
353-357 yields 719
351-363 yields 763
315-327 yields 944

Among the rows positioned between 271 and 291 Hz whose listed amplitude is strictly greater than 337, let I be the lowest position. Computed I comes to 272.0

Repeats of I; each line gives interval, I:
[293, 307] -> 294.0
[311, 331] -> 312.0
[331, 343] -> 332.0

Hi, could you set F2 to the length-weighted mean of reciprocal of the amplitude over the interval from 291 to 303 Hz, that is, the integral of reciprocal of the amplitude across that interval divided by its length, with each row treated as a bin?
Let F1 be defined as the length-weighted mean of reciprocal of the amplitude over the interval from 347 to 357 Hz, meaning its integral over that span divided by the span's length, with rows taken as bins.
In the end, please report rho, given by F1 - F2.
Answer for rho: 0.0009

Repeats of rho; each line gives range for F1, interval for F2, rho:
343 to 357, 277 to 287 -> 0.0008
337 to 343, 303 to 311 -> 0.0007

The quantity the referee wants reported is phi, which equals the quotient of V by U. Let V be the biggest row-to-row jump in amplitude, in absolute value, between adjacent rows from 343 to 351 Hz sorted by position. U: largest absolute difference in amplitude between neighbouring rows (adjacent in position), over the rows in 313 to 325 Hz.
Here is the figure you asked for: 1.2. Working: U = 9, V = 11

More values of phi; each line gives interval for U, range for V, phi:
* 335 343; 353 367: 0.9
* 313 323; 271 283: 1.8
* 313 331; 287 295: 1.0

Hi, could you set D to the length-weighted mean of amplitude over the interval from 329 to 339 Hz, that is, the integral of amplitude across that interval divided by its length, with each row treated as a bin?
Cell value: 332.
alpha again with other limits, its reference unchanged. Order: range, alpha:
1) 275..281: 0.88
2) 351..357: 0.90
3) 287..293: 1.01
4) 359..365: 1.01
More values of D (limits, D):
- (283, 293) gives 381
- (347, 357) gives 286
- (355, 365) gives 319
